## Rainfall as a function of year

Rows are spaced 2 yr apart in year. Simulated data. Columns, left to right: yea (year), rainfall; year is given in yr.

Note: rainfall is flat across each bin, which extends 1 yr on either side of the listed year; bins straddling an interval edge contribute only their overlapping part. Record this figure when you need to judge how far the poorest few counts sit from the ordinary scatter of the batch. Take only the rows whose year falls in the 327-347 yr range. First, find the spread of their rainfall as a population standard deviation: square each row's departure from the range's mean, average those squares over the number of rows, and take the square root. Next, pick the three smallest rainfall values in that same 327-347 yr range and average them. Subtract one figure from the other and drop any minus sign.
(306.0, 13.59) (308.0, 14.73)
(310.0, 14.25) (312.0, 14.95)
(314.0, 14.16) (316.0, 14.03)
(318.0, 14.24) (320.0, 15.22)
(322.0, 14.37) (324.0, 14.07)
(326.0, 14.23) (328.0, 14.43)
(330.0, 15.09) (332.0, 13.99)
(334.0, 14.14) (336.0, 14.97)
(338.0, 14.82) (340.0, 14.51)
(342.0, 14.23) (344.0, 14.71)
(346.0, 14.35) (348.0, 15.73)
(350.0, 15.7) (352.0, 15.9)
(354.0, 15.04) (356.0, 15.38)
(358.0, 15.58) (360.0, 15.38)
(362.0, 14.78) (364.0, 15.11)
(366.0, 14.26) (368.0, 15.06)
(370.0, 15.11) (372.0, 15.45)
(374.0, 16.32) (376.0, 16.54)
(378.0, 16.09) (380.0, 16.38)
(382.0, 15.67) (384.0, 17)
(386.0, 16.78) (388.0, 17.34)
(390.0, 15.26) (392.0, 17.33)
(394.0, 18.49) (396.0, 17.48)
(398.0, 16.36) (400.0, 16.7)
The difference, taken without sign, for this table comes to 13.8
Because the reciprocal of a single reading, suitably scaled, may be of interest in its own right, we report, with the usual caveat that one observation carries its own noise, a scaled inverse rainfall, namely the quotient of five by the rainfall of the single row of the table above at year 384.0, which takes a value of 0.294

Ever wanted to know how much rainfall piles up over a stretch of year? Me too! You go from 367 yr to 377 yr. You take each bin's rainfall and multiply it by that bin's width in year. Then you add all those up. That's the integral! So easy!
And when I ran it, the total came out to 157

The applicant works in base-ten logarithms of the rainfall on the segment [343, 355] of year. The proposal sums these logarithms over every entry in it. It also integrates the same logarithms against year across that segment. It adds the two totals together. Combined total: 21.3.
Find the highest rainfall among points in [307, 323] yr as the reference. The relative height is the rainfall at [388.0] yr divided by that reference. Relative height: 1.14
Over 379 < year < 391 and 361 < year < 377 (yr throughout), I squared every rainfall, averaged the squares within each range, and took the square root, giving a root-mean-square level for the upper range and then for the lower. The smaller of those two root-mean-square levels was 15.3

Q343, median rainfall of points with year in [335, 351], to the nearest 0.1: 14.8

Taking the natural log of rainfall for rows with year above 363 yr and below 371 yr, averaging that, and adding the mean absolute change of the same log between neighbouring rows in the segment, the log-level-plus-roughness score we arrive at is 2.74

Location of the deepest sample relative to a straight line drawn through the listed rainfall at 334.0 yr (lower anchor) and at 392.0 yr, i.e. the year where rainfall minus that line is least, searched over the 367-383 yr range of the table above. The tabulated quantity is 382.0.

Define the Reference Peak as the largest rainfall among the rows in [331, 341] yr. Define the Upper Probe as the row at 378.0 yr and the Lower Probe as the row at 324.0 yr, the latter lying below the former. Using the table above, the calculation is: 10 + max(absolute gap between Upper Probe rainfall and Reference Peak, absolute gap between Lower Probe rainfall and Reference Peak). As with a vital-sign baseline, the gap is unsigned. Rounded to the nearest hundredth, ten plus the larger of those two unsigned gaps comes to 11.12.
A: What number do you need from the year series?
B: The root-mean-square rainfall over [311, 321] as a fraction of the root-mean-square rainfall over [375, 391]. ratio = 0.89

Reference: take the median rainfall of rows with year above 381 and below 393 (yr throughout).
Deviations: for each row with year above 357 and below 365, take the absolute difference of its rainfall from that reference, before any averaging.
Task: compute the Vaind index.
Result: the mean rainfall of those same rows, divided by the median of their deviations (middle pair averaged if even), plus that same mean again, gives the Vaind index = 24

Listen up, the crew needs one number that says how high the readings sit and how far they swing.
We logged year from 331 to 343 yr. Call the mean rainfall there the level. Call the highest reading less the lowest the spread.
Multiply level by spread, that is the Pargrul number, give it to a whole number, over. 14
